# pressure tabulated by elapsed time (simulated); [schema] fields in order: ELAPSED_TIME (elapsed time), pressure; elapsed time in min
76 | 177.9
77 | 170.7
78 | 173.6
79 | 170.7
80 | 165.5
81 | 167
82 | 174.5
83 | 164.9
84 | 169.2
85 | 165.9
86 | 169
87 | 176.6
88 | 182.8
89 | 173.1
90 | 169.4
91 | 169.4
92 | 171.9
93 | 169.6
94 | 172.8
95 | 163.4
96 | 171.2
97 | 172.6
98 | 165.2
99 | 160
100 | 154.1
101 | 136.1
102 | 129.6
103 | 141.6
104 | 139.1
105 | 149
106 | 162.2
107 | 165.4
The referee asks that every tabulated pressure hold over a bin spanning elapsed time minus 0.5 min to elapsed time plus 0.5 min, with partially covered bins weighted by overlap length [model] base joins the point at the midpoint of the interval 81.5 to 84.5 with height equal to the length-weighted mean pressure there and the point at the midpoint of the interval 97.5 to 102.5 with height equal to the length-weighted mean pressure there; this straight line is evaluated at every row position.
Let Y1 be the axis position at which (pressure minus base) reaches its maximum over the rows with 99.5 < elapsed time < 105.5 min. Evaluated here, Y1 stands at 105 min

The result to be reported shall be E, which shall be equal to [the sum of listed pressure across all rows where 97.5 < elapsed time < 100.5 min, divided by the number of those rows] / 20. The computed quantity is 7.99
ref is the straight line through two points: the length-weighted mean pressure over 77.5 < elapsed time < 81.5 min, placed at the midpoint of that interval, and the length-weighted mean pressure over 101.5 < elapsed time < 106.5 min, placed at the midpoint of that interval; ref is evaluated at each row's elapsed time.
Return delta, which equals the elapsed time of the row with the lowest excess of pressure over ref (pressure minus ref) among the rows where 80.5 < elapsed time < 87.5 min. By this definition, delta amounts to 83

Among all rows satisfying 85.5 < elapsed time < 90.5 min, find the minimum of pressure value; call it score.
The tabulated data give 169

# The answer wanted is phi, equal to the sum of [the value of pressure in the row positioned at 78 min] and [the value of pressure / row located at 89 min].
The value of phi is 347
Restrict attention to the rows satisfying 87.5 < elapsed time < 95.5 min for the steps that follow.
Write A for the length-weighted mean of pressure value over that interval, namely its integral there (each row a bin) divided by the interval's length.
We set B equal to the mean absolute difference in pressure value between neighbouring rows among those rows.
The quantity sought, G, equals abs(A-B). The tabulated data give 167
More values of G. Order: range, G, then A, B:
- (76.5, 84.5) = 165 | 170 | 4.8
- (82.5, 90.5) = 166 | 171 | 5.4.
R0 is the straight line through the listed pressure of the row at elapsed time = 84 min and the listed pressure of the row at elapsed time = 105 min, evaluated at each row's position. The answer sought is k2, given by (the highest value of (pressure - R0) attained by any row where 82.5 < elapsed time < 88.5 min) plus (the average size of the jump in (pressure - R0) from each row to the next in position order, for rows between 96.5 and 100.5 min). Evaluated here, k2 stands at 22.7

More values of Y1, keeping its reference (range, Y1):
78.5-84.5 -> 82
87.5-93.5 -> 88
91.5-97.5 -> 97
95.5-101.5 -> 97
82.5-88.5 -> 88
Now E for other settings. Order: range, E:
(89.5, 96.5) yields 8.48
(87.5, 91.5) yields 8.68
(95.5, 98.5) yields 8.48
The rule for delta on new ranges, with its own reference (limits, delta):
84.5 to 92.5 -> 85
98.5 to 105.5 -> 102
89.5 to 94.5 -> 90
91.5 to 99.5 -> 95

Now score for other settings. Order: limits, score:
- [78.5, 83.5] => 164.9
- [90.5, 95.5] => 163.4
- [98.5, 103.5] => 129.6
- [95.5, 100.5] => 154.1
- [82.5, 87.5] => 164.9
